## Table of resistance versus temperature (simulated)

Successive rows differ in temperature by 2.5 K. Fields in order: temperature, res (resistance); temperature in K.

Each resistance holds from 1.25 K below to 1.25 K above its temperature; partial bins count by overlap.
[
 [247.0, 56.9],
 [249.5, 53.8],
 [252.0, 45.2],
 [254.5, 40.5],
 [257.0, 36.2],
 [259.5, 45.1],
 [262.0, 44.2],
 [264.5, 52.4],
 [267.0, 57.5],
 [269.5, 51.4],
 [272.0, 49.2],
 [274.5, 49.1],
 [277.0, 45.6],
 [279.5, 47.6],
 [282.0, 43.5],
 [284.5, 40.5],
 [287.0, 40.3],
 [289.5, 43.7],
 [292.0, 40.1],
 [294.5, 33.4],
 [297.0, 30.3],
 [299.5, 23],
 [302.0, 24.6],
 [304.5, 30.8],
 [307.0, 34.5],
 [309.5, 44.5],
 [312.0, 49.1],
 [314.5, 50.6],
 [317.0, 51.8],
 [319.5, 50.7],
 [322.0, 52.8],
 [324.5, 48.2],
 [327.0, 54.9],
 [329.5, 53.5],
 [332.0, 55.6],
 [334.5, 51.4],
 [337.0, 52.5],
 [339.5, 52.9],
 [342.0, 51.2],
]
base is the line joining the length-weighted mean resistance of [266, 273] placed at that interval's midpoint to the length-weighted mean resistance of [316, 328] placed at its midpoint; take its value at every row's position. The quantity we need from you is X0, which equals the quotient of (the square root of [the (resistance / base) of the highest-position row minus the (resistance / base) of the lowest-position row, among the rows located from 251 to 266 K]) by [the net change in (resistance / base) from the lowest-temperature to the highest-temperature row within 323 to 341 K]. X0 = 3.9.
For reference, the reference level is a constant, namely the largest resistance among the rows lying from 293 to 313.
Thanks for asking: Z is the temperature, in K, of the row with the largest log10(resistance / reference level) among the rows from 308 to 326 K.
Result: 322.0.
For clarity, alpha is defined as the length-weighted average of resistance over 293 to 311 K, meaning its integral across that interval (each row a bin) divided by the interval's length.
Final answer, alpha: 32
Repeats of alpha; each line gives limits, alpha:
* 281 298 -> 39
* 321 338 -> 53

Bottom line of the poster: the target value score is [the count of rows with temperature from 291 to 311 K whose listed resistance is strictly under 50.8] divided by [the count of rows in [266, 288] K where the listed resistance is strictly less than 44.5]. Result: 2.7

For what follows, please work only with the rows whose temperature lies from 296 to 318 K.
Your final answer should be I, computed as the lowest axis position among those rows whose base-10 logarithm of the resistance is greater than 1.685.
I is 312.0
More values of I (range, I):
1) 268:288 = 269.5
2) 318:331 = 319.5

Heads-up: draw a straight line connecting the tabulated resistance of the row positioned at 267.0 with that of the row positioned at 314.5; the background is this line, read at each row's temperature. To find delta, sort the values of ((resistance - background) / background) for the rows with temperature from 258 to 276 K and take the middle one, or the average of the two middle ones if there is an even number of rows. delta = -0.13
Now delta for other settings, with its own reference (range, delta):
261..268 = -0.09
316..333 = 0.07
